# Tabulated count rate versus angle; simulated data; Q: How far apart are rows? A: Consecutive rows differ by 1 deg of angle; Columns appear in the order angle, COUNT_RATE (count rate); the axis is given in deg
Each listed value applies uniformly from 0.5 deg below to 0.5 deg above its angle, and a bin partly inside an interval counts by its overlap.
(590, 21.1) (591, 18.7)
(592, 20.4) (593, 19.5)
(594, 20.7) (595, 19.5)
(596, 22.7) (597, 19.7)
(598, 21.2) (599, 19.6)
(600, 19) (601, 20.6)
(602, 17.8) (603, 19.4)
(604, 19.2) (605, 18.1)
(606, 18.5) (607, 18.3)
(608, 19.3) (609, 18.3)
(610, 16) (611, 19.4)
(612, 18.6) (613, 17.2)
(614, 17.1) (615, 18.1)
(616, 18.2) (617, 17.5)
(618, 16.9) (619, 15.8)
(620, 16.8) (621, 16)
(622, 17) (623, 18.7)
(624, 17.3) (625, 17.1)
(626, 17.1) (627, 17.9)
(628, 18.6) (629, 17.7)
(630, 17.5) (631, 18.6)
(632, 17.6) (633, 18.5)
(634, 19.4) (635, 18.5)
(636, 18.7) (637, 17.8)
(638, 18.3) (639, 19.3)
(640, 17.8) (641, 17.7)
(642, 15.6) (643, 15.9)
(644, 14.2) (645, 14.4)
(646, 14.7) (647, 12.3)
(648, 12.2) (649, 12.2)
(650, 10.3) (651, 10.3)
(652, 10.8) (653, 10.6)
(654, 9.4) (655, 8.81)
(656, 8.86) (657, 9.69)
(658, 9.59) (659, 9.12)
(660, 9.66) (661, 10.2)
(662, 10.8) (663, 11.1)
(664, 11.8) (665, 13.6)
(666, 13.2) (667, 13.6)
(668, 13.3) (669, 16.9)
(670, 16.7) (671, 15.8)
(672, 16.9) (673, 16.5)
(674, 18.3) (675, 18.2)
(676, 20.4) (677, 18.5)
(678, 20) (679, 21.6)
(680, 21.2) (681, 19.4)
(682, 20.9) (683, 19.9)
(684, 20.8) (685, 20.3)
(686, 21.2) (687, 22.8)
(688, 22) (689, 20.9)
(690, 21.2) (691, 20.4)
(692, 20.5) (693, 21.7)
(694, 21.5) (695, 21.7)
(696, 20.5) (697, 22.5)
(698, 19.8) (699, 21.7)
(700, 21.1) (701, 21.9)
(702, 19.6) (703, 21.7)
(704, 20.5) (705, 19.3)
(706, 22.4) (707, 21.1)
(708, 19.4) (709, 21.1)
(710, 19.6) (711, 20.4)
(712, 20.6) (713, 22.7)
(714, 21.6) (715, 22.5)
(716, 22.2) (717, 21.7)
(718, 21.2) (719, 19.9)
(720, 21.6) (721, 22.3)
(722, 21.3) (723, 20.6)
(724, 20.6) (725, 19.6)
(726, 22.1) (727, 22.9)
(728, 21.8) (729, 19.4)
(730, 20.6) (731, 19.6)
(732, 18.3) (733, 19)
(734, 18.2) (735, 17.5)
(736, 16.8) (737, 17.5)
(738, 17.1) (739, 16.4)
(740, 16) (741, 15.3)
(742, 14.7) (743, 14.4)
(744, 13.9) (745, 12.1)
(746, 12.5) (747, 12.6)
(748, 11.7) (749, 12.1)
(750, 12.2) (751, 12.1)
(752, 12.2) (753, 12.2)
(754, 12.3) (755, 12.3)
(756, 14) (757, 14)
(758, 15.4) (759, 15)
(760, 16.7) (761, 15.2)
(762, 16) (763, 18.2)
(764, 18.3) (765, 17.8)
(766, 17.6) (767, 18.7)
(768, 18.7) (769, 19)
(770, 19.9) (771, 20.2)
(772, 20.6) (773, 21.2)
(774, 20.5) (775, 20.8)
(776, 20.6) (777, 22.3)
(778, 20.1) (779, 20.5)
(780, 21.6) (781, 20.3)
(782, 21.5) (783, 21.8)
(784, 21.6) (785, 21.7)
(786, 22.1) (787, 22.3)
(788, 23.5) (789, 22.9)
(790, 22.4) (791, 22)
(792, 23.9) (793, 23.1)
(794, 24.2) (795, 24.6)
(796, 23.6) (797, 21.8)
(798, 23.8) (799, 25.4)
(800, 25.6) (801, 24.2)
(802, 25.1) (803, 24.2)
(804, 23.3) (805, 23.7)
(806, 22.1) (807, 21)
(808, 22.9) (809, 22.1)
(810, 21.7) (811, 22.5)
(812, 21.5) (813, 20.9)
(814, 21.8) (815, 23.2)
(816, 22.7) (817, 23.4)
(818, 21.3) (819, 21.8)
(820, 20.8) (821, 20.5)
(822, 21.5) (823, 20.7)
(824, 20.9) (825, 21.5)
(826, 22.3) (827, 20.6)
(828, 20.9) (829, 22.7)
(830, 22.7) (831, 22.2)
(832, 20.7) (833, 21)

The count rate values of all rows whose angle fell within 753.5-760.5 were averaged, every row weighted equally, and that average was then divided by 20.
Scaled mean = 0.71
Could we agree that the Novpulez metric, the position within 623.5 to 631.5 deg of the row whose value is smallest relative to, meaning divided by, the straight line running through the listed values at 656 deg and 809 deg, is 630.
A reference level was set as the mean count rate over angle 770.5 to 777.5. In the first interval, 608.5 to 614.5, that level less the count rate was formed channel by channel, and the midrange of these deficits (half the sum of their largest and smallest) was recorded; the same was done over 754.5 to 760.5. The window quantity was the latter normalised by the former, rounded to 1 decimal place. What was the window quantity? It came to 2.0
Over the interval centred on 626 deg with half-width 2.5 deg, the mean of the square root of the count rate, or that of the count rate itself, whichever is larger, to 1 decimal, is 17.6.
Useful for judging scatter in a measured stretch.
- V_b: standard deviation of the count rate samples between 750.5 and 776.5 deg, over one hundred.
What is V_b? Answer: 0.031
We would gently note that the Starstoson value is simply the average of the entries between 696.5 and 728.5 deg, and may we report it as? 21.2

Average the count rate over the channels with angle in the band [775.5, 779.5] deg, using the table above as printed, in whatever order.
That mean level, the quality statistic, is 20.9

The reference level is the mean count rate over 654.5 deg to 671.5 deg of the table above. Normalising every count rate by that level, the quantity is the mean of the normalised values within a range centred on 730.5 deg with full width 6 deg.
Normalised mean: 1.66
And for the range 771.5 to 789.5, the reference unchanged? 1.80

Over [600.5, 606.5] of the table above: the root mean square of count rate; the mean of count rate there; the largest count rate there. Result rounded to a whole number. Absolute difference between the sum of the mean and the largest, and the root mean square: 21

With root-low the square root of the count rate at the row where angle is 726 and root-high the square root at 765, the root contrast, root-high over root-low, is 0.90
